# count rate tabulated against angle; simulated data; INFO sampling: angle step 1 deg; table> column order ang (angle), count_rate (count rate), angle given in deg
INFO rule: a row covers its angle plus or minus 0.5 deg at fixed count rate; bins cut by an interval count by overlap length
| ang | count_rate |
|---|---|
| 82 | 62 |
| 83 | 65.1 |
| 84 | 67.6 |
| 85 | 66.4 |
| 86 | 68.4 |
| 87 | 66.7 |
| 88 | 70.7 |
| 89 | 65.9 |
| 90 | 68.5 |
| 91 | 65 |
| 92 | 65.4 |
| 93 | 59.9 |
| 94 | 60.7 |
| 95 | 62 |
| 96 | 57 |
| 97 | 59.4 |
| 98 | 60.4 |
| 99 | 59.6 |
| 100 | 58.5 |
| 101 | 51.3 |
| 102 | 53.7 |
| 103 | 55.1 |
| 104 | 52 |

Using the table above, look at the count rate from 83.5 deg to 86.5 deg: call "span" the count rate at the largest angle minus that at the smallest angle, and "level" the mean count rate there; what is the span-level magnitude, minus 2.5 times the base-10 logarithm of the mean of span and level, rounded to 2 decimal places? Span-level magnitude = -3.83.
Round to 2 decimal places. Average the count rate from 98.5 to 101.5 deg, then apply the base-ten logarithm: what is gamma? 1.75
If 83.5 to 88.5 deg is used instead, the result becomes 1.83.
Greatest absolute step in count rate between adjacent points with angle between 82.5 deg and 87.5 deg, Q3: 2.5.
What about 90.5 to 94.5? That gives 5.5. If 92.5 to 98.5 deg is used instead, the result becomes 5.0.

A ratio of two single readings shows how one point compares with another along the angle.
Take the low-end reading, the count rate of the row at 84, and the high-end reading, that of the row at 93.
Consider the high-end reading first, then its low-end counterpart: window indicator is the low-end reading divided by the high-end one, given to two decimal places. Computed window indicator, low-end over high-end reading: 1.13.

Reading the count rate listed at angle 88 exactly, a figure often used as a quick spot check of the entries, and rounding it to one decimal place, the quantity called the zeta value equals 70.7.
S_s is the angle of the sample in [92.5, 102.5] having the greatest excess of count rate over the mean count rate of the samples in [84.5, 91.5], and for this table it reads 95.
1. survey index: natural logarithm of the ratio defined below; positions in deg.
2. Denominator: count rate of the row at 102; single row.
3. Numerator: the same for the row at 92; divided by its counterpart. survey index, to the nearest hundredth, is 0.20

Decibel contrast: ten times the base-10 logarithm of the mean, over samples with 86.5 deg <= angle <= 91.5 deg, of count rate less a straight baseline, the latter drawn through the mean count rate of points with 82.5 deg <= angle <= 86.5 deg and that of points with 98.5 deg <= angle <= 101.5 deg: 5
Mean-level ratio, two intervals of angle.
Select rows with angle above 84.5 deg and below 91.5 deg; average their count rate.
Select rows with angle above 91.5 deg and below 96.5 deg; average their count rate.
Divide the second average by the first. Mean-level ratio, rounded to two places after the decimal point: 0.91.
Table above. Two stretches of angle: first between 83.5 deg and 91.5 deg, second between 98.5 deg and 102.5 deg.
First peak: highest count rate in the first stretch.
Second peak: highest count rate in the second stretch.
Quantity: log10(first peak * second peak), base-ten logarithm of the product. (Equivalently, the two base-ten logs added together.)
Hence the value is 3.62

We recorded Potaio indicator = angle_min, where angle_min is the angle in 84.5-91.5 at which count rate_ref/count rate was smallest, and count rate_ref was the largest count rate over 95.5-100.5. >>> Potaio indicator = 88 deg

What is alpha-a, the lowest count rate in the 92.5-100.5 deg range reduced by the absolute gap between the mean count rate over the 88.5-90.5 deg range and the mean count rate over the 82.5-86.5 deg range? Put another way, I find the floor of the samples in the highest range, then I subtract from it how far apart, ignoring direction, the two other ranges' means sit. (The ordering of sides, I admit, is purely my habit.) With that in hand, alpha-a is 57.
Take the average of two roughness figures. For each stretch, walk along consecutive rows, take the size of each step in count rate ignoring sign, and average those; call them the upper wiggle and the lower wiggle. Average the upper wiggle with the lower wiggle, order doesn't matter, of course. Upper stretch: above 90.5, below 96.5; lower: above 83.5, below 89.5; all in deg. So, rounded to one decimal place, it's 2.7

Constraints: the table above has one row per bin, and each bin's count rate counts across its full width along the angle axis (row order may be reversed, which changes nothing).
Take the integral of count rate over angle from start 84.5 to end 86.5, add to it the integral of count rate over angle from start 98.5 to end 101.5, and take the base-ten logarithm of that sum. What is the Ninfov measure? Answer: 2.48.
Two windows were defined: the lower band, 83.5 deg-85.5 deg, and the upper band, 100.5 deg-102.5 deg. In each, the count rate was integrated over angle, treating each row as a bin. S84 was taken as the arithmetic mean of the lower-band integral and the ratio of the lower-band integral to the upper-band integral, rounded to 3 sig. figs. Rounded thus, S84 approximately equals 67.6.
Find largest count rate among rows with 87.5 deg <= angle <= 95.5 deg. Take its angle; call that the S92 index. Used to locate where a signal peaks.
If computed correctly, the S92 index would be 88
